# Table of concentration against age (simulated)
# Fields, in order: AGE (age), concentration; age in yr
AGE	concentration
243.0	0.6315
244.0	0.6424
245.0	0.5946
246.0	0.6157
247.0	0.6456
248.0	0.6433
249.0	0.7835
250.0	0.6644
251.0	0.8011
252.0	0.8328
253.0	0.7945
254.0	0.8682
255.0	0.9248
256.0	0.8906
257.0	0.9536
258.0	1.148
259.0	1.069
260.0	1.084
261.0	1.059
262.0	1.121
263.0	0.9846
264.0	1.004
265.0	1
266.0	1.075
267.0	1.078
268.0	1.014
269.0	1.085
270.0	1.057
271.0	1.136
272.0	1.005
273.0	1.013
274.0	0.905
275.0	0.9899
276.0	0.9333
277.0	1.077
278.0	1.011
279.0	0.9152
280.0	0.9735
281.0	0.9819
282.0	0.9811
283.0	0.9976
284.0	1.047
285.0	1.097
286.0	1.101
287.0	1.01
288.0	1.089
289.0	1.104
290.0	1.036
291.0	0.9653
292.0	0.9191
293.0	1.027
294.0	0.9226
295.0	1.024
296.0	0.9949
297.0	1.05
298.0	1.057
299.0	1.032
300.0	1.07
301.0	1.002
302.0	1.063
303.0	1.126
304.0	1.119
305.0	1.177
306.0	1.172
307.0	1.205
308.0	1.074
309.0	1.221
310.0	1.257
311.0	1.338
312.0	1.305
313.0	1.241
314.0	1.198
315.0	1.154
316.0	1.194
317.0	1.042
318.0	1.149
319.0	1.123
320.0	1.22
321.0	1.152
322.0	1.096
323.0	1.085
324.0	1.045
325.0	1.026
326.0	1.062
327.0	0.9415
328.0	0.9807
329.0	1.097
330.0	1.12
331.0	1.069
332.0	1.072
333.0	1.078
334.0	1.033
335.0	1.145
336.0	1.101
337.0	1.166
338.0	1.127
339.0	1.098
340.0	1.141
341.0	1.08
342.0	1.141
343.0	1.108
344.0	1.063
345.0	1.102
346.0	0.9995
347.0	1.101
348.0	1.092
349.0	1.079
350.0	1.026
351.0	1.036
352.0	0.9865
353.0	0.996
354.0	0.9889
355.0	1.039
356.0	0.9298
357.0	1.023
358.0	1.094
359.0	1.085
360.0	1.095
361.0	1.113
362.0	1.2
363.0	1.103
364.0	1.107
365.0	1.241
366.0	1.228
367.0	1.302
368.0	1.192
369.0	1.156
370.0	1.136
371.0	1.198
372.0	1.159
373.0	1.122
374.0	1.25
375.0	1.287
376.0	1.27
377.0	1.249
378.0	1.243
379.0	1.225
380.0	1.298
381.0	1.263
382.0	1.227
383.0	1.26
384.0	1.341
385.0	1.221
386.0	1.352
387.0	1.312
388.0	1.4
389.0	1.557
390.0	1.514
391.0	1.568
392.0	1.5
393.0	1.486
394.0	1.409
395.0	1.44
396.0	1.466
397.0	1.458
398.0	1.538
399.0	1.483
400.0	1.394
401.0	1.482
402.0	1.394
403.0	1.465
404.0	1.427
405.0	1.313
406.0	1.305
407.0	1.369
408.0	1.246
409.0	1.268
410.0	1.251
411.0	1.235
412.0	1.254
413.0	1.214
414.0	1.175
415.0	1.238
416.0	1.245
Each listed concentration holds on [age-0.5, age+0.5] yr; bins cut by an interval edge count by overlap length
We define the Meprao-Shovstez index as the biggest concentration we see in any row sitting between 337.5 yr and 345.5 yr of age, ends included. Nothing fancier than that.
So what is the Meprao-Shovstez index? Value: 1.141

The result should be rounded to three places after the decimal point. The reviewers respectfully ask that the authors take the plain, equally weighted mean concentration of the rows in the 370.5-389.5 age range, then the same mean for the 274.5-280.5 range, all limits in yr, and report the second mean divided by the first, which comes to 0.771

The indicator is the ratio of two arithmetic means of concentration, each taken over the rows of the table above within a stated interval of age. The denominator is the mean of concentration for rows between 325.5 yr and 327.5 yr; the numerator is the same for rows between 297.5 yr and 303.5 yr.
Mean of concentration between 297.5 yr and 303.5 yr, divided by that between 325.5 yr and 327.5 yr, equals 1.06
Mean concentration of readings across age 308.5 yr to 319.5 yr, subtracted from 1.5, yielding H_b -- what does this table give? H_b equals 0.30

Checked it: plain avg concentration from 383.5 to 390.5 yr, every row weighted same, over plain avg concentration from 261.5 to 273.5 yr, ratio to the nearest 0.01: 1.32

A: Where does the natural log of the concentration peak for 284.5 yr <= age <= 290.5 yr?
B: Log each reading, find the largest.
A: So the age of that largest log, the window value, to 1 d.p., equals 289.0 yr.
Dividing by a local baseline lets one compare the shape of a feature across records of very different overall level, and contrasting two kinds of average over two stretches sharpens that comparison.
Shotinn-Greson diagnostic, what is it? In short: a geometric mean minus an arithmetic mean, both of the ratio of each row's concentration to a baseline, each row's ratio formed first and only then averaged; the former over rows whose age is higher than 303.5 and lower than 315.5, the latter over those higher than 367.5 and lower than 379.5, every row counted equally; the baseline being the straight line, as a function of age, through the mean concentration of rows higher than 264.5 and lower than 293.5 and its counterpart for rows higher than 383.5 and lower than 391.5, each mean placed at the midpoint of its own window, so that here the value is 0.18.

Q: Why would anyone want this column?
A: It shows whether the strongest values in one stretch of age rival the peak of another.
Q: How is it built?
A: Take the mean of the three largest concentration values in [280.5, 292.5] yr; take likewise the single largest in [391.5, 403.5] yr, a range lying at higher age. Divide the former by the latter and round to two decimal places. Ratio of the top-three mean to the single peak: 0.72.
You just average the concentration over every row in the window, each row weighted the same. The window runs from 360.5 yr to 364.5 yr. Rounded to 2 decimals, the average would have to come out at 1.13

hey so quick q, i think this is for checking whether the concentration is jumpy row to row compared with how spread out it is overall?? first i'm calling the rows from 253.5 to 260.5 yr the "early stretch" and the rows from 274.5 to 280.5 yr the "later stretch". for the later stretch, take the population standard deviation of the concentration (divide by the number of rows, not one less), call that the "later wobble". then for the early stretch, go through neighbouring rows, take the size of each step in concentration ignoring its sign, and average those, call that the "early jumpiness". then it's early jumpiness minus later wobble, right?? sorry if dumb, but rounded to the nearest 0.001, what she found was 0.021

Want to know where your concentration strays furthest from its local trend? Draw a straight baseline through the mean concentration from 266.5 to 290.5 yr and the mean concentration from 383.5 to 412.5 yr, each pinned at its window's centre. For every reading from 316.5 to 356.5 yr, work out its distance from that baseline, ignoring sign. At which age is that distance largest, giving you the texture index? 356.0 yr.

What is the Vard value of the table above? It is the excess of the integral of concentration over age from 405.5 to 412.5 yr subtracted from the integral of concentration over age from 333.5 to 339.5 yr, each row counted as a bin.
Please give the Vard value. -2.3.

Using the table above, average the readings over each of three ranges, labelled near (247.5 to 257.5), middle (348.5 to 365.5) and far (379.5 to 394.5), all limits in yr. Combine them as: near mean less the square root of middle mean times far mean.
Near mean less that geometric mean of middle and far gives -0.40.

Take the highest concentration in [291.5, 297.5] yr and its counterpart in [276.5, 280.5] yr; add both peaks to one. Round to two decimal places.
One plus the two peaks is 3.13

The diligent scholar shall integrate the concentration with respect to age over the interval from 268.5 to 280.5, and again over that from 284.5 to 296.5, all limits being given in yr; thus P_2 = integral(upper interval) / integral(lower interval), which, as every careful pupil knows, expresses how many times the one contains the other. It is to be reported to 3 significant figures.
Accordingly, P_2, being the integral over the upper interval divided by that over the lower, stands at 1.02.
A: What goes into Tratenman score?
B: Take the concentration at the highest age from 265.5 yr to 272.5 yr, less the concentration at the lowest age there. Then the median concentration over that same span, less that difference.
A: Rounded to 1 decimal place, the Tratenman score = 1.1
